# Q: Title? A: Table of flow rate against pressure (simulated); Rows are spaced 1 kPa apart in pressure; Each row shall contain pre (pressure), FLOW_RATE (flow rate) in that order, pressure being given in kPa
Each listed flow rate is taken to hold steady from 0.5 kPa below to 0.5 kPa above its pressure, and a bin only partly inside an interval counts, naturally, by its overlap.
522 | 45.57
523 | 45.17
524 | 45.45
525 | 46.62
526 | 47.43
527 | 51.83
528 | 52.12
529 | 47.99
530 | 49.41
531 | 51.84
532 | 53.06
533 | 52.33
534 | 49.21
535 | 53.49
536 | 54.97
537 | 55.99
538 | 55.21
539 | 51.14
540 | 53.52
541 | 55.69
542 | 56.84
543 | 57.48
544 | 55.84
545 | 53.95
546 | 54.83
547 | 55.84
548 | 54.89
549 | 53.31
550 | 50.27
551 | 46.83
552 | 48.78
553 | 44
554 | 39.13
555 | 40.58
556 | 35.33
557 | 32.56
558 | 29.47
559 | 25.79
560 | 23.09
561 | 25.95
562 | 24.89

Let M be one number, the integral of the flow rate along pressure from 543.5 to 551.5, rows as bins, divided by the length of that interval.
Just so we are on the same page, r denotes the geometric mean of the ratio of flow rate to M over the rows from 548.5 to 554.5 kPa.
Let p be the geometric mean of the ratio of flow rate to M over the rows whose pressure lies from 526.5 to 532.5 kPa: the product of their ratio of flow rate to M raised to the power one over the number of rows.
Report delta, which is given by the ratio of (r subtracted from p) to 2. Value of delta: 0.04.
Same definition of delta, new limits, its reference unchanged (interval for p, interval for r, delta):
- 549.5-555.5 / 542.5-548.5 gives -0.10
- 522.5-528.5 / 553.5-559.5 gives 0.14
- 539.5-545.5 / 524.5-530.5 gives 0.06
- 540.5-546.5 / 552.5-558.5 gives 0.18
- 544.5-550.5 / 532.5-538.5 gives 0.00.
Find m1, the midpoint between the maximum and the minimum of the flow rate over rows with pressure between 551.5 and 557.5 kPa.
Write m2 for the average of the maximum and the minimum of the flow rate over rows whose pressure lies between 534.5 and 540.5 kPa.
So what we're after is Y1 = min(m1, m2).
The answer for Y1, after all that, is 41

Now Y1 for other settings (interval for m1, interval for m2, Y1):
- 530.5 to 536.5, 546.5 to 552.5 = 51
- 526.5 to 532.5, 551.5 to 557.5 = 41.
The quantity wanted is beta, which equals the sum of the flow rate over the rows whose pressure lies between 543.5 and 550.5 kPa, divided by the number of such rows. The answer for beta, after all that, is 54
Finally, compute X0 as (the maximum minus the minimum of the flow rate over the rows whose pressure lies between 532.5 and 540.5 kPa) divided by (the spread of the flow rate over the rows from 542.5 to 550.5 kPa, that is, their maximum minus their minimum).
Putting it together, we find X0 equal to 0.9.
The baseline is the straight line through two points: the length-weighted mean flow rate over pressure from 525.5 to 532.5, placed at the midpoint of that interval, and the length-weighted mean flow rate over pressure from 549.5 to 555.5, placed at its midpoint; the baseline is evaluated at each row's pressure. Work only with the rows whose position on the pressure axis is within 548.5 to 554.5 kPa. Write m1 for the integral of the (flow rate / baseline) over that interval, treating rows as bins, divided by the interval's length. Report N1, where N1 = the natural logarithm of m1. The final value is 0.04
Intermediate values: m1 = 1.04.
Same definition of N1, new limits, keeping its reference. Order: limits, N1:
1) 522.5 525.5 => -0.12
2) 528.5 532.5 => 0.01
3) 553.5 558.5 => -0.22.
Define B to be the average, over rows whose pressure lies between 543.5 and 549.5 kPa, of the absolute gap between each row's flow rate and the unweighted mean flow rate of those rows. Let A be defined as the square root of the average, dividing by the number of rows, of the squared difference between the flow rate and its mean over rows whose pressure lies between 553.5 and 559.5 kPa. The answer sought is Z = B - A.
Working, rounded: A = 5.18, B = 0.8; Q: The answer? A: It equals -4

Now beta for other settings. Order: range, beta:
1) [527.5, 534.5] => 51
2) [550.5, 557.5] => 41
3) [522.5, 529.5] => 48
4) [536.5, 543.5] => 55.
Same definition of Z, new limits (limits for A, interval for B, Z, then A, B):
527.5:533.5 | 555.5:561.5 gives 2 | 1.80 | 3.8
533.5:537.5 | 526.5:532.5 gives -1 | 2.59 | 1.6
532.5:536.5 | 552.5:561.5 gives 4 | 2.12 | 6.1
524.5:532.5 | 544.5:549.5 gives -2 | 2.32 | 0.7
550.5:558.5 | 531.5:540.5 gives -5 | 6.40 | 1.6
